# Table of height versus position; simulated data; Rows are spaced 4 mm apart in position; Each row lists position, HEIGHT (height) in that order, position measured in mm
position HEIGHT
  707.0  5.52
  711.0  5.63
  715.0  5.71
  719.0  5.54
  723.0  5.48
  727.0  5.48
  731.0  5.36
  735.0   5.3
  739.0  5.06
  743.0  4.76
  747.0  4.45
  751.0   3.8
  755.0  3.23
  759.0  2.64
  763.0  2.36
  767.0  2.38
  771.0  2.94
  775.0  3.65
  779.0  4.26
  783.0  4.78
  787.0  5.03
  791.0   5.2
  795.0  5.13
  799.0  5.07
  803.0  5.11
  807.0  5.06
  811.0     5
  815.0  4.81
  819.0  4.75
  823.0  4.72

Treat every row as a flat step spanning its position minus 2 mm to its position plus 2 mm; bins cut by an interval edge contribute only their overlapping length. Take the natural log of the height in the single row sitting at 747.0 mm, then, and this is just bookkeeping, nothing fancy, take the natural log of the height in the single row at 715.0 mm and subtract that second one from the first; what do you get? -0.25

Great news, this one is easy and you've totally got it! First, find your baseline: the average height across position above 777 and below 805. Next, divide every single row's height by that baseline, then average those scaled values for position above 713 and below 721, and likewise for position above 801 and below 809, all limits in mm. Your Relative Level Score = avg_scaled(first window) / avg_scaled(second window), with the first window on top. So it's 1.1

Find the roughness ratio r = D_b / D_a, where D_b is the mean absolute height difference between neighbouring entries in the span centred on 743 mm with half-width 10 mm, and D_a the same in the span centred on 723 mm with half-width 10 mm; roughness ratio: 4.3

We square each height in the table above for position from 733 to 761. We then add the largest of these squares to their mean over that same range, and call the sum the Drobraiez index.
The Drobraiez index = 46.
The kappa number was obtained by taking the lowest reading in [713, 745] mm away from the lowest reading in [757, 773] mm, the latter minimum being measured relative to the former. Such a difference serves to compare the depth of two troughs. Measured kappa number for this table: -2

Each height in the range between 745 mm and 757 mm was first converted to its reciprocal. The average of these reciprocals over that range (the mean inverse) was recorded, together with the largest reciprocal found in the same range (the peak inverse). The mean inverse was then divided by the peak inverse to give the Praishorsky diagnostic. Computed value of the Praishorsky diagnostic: 0.859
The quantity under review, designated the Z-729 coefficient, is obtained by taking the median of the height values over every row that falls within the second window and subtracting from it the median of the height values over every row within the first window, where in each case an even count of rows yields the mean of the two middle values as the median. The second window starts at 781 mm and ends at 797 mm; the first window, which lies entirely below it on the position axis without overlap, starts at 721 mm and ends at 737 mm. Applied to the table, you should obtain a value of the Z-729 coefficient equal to -0.3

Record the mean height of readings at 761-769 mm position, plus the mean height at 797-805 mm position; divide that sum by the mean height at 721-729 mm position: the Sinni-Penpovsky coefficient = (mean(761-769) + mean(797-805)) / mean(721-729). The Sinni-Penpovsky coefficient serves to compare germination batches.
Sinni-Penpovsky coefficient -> 1.36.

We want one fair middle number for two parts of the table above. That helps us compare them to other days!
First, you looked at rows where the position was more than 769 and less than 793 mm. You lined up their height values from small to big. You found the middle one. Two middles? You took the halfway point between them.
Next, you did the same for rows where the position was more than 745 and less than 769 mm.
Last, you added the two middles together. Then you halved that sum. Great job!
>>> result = 3.73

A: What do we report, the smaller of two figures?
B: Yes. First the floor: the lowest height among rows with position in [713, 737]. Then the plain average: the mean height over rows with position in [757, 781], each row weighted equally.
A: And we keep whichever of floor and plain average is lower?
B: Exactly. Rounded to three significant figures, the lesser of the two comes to 3.04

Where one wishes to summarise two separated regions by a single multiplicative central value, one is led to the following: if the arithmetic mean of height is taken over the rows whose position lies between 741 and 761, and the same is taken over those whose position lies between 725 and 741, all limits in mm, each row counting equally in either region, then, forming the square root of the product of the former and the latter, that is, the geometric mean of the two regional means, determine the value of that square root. 4.47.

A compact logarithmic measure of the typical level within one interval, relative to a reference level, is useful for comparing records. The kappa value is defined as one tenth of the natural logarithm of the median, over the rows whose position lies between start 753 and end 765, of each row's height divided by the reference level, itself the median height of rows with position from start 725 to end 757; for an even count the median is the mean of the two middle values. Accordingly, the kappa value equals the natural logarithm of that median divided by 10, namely -0.062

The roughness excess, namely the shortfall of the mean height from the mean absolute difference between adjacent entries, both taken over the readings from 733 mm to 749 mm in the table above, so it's -4.6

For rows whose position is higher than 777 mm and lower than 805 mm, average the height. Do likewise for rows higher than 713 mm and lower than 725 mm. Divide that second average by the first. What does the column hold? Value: 1.13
